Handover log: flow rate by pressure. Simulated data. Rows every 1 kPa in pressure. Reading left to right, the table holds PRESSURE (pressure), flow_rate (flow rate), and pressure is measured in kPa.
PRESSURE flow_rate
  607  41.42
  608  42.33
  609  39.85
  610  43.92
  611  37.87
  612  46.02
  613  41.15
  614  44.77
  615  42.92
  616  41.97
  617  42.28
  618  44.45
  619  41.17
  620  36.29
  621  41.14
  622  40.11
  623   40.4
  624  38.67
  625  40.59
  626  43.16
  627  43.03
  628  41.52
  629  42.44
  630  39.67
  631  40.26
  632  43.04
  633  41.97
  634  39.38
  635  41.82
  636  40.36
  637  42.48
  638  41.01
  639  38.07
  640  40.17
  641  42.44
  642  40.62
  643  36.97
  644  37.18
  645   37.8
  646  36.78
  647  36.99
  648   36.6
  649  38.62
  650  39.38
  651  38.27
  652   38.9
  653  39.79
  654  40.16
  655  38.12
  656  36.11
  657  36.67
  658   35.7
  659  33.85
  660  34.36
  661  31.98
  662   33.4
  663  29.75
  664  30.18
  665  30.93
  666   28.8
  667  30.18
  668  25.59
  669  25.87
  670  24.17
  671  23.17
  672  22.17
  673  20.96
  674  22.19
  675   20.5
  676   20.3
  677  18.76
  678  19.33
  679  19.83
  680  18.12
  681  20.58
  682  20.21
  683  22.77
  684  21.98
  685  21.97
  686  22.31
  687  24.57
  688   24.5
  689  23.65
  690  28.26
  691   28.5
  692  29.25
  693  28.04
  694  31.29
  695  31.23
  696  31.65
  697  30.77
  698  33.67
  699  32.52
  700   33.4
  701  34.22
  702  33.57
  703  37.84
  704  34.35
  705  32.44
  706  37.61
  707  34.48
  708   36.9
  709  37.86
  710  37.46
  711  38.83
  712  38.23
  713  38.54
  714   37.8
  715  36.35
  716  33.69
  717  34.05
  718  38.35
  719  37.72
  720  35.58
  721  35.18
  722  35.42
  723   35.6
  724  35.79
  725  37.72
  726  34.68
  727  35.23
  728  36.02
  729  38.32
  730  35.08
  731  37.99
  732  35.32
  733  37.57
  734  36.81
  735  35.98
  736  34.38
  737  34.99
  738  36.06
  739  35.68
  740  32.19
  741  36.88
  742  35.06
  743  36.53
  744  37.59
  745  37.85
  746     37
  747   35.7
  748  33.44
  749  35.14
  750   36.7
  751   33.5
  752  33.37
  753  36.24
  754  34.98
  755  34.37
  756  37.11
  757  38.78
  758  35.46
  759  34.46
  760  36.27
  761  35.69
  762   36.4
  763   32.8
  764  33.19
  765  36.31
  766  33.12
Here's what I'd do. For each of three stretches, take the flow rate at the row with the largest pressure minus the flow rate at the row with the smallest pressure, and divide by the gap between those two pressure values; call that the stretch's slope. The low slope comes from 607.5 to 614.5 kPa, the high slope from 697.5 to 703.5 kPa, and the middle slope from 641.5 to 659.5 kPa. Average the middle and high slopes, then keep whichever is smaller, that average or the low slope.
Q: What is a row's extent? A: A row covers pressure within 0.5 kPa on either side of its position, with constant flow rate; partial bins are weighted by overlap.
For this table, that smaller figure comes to 0.22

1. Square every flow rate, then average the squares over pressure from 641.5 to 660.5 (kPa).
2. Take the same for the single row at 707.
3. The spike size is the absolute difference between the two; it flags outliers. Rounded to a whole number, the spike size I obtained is 222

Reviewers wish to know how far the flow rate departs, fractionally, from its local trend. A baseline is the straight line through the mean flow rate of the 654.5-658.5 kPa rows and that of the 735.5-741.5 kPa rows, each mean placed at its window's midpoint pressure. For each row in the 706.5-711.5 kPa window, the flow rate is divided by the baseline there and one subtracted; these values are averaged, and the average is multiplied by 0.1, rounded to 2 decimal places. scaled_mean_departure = 0.00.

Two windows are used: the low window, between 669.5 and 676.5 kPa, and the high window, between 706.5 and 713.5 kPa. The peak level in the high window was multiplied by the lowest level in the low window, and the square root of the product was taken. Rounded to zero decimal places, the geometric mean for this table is 28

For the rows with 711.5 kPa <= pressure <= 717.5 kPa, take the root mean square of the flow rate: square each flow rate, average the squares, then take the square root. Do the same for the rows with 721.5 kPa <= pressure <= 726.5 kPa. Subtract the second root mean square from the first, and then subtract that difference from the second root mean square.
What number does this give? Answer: 35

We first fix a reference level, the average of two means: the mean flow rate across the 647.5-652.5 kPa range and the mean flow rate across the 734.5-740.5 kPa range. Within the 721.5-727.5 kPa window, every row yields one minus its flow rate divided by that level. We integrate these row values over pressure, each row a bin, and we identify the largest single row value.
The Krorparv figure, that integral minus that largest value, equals 0.1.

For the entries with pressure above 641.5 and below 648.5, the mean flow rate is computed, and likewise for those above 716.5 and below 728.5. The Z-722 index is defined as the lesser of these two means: 35.9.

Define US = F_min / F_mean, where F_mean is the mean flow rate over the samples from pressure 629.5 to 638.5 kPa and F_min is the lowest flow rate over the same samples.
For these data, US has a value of 0.96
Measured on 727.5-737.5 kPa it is 0.95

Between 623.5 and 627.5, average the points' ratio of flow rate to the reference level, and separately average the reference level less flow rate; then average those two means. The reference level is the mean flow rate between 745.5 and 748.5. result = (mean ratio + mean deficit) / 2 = -2.4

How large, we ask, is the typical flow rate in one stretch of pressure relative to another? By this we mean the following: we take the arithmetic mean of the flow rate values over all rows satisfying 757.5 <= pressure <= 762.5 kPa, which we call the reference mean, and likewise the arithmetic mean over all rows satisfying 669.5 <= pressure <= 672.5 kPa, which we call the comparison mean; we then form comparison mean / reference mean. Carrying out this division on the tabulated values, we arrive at 0.65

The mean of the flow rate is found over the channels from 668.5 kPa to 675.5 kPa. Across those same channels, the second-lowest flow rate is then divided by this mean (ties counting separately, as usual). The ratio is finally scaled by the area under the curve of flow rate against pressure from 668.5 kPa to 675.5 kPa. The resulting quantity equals 147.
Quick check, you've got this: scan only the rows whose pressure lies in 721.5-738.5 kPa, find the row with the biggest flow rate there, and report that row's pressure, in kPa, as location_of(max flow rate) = 729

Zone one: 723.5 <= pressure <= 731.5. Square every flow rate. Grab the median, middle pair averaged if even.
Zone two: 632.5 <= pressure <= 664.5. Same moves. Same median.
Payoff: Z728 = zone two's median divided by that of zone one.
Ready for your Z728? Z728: 1.1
